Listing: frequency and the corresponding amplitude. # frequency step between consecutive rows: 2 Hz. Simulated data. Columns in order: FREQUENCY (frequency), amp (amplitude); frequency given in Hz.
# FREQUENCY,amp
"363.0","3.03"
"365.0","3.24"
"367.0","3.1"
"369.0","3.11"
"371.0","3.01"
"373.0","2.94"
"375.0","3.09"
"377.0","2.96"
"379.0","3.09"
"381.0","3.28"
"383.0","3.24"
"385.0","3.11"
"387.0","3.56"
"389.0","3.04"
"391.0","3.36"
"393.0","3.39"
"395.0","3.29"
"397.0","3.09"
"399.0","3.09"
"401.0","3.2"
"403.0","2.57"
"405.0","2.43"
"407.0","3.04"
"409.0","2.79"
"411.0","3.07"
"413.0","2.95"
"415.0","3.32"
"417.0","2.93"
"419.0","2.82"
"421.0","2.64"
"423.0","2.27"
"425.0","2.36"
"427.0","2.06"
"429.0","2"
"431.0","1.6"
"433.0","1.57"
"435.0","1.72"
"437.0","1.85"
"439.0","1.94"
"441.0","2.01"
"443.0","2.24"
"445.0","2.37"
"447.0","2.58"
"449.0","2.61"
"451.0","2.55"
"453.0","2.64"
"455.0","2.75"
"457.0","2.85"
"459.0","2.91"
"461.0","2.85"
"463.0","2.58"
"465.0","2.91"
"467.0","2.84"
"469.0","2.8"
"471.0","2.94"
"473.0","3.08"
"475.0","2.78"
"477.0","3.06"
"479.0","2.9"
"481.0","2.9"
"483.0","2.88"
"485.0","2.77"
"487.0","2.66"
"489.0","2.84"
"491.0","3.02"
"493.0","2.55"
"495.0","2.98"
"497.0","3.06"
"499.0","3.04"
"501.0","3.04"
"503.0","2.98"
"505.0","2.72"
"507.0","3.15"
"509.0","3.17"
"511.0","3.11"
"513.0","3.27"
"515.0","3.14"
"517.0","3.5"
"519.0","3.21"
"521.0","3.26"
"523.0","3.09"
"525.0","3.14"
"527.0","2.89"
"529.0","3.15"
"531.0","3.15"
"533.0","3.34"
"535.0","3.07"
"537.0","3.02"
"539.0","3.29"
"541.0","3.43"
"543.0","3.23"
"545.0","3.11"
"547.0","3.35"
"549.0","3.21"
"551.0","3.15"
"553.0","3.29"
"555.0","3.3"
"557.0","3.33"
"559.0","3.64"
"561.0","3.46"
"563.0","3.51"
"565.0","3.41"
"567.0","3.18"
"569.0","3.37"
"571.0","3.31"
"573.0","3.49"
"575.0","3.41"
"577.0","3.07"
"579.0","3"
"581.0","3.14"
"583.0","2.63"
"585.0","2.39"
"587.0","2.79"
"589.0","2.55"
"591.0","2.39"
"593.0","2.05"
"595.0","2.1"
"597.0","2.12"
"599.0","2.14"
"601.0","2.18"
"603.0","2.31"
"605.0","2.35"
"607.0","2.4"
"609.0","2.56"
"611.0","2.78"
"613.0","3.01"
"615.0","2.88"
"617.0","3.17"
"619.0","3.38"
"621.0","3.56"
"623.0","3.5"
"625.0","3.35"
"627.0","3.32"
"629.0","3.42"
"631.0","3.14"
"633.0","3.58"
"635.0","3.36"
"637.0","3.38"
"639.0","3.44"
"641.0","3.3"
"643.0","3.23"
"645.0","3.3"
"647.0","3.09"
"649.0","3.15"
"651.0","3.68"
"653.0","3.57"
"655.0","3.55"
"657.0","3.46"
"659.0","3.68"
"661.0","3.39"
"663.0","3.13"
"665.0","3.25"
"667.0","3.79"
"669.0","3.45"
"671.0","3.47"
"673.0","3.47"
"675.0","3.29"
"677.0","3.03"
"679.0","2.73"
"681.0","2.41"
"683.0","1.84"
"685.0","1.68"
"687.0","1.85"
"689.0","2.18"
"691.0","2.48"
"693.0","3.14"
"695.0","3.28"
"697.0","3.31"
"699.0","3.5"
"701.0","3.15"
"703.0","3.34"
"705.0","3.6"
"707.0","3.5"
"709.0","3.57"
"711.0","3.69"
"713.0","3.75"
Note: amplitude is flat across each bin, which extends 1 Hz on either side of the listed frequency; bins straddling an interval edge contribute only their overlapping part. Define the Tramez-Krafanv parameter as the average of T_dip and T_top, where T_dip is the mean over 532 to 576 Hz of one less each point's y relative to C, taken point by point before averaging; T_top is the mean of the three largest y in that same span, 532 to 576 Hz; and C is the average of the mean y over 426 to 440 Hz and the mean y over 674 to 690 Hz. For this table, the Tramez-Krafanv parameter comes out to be 1.48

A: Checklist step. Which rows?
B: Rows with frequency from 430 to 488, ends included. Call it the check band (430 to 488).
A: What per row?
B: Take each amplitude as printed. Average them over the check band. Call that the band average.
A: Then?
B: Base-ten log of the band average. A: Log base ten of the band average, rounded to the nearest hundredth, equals 0.41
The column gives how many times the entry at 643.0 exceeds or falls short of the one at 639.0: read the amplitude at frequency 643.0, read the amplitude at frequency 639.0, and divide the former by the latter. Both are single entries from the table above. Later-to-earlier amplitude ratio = 0.94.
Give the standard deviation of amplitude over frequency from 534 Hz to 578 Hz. 0.16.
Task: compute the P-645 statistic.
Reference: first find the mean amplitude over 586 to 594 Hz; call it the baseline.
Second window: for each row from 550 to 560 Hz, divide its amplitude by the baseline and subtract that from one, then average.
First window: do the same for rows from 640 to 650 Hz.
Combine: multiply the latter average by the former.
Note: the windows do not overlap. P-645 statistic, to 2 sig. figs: 0.12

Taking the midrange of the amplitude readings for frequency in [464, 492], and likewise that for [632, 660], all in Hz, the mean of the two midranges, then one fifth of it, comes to 0.63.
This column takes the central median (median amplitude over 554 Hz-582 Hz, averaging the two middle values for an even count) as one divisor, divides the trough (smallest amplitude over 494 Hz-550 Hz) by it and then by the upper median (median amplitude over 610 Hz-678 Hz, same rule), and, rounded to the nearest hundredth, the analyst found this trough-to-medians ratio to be 0.24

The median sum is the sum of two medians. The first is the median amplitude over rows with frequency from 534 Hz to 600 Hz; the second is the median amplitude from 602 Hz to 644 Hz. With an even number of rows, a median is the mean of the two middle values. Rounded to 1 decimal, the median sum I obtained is 6.5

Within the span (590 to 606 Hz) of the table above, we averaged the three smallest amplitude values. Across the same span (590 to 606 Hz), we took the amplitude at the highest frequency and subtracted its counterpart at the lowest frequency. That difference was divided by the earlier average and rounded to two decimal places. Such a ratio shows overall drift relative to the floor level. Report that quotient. -0.02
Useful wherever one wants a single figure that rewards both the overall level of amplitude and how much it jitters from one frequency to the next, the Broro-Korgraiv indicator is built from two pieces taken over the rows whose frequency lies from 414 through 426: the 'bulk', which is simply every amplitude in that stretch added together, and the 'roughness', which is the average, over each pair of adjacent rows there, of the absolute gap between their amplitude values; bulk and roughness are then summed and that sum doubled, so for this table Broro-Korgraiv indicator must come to 33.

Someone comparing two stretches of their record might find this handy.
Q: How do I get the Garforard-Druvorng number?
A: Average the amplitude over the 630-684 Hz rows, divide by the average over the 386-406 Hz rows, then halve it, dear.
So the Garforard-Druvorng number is 0.526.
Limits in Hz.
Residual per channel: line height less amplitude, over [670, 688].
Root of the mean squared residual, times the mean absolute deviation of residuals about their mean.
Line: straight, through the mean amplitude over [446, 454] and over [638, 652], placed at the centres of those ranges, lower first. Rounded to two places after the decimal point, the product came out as 0.67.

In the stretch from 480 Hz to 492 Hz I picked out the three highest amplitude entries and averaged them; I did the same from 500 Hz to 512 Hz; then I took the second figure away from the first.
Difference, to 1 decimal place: -0.2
